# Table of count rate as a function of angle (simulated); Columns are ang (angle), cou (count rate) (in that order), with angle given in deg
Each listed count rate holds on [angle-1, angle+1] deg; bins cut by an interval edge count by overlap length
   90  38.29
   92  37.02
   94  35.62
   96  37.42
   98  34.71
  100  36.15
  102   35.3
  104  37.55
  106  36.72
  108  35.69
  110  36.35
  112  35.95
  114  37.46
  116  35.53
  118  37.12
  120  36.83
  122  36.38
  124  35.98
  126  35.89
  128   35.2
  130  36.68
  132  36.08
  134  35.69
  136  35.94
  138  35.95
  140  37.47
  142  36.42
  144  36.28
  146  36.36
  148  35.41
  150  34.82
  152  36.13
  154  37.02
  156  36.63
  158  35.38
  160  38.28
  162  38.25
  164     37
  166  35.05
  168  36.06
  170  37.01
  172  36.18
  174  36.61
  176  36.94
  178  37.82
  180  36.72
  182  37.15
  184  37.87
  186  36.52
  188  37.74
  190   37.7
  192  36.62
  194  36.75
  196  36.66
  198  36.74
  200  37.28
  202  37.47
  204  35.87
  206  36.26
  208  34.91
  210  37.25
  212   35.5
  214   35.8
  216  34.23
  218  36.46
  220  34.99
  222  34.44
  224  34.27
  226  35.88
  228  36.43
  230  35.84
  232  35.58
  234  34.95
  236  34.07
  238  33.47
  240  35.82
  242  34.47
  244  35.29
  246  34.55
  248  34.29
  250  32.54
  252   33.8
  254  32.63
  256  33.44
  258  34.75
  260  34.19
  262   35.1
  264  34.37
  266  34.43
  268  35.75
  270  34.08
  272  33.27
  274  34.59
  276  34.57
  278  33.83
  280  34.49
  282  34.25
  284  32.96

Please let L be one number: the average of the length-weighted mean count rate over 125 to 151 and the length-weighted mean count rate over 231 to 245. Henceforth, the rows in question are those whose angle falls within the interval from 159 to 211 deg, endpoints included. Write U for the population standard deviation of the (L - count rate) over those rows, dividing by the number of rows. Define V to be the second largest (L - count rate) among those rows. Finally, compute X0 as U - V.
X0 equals 0.5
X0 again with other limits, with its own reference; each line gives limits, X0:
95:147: 0.5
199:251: -0.8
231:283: -2.0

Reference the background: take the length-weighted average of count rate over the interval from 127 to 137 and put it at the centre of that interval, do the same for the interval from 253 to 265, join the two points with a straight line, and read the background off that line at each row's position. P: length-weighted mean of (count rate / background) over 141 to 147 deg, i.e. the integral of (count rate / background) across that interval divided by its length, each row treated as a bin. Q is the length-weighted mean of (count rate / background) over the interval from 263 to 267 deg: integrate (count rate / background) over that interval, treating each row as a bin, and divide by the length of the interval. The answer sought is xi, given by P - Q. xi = 0.005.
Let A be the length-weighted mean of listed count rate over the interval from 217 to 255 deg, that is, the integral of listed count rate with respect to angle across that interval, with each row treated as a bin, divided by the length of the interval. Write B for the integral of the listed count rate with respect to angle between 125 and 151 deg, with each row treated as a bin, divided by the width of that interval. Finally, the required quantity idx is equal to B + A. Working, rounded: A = 34.7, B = 36.0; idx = 70.7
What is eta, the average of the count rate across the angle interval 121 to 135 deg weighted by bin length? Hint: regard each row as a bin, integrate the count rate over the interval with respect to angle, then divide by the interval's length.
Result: 36.0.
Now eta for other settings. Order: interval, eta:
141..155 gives 36.1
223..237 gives 35.3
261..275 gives 34.5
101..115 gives 36.4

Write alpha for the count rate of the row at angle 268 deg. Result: 35.75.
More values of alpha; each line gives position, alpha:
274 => 34.59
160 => 38.28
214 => 35.8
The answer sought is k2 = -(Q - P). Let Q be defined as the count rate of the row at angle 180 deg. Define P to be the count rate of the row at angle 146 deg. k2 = -0.4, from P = 36.36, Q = 36.72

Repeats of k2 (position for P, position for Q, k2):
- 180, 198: 0.0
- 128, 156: -1.4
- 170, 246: 2.5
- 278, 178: -4.0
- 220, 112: -1.0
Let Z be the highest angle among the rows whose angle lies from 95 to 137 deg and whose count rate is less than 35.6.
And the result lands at 128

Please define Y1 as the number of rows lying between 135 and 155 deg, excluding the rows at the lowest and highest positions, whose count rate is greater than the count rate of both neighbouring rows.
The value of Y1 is 2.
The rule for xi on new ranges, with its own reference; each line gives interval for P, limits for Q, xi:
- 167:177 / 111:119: 0.025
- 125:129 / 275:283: -0.027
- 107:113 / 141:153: -0.012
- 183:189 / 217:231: 0.038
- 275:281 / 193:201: -0.039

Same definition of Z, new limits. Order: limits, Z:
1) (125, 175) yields 166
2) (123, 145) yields 128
